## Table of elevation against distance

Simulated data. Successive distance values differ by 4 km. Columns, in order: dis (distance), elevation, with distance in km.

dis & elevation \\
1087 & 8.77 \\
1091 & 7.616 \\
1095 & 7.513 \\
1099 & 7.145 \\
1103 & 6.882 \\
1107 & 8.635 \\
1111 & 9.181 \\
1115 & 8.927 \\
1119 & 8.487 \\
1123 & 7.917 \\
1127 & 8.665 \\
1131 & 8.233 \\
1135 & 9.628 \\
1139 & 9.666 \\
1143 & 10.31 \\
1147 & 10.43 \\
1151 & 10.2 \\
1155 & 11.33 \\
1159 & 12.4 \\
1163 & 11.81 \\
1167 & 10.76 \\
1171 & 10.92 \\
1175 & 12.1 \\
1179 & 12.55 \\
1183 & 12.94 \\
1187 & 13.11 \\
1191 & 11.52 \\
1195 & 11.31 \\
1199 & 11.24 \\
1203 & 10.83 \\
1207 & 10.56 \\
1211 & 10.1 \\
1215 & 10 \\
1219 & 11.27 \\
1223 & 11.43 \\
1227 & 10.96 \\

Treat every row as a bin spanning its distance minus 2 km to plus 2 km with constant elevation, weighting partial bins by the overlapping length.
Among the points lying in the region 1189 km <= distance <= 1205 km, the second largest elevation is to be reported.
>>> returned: 11.31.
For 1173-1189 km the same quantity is 12.94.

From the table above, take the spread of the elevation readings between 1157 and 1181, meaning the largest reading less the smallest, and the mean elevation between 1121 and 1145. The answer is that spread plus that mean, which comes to 10.9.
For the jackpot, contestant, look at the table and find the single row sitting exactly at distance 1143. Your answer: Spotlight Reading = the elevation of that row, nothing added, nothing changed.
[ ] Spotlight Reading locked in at 10.31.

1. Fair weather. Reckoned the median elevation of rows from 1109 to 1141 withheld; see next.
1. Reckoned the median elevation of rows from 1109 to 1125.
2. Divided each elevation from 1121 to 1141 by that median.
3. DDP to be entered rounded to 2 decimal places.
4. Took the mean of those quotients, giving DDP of 1.01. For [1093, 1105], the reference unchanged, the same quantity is 0.82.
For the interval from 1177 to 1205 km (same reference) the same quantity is 1.37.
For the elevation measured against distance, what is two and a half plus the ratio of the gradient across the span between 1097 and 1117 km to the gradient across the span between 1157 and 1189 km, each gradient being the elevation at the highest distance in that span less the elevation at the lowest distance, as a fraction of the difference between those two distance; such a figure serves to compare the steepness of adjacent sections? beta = 7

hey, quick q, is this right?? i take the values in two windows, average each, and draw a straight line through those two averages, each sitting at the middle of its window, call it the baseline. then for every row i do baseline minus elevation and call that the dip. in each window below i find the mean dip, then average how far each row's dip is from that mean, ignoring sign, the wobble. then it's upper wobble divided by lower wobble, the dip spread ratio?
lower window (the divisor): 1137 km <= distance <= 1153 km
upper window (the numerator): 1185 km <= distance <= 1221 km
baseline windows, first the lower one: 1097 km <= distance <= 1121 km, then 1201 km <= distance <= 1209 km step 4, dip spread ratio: 3.9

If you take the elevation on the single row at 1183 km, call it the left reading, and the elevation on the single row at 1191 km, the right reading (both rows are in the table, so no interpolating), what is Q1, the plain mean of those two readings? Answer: 12.2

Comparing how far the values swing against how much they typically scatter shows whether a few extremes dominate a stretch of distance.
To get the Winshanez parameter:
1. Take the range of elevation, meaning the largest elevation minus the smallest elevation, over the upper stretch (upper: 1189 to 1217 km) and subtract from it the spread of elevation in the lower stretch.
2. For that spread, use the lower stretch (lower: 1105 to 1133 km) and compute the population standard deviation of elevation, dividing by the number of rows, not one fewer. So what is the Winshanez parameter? 1.1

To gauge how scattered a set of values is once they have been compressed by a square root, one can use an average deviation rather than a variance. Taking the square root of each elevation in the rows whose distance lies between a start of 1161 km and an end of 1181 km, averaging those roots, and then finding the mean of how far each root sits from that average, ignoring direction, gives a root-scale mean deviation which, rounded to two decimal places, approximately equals 0.09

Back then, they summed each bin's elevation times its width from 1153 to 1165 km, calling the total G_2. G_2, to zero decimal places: 142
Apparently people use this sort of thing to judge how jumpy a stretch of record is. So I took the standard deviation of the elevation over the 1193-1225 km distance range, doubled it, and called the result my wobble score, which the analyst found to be 1.1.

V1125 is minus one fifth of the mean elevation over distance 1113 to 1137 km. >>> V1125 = -1.7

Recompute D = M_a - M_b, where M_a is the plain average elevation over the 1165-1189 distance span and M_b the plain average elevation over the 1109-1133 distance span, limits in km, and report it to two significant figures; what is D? 3.5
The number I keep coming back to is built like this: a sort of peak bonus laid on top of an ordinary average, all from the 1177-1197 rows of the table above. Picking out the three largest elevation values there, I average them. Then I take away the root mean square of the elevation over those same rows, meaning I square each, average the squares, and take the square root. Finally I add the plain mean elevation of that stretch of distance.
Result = 12.8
